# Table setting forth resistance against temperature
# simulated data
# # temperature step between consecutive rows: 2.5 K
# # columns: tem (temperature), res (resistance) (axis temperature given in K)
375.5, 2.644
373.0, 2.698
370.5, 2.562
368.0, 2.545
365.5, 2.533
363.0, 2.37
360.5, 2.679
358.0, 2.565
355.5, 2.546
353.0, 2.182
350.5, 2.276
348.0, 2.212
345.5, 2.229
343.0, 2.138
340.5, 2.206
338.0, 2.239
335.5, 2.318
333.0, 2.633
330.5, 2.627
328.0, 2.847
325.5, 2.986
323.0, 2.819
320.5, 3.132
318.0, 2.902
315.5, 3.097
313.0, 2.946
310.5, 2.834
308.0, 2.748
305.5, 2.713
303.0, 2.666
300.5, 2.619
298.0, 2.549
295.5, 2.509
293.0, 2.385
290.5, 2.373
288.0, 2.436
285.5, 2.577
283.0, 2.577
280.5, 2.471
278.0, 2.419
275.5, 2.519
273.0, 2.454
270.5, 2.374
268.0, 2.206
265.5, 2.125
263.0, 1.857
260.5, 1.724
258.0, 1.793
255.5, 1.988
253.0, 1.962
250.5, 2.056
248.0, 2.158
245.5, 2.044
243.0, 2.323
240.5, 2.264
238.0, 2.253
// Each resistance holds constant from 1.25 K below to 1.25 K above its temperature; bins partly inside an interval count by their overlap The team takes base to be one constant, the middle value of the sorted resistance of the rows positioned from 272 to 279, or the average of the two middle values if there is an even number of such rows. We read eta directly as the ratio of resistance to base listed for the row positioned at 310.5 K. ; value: 1.15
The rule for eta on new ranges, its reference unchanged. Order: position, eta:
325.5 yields 1.22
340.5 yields 0.90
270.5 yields 0.97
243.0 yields 0.95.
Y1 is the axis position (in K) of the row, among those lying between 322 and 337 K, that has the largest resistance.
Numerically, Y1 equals 325.5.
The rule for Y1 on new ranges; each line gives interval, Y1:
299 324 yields 320.5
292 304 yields 303.0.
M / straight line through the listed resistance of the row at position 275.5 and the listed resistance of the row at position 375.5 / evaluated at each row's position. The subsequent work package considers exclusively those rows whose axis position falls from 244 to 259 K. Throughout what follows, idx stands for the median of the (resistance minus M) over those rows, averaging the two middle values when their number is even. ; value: -0.5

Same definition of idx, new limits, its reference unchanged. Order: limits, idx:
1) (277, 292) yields -0.1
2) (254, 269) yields -0.6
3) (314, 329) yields 0.4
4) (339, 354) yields -0.4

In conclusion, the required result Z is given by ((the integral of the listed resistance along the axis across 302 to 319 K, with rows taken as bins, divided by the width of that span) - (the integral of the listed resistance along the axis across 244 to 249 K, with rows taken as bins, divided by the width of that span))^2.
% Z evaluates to 0.54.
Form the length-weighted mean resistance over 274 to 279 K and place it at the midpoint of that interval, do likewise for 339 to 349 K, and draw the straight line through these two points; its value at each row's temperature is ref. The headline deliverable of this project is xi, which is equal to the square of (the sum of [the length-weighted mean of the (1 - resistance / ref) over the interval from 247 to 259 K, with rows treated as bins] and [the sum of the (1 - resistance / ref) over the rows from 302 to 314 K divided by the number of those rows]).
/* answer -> 0.00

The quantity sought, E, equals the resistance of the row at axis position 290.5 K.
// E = 2.373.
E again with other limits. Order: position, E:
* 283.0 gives 2.577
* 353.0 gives 2.182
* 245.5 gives 2.044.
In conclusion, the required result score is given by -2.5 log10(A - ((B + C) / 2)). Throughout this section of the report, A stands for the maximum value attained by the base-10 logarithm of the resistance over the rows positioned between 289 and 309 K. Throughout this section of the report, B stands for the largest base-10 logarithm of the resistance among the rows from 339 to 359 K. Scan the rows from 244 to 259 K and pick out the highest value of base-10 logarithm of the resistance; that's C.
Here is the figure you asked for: 2.9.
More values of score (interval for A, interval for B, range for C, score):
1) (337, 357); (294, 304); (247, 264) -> 4.0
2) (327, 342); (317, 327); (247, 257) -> 3.5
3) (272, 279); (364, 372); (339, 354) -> 4.3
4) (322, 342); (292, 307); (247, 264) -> 2.6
